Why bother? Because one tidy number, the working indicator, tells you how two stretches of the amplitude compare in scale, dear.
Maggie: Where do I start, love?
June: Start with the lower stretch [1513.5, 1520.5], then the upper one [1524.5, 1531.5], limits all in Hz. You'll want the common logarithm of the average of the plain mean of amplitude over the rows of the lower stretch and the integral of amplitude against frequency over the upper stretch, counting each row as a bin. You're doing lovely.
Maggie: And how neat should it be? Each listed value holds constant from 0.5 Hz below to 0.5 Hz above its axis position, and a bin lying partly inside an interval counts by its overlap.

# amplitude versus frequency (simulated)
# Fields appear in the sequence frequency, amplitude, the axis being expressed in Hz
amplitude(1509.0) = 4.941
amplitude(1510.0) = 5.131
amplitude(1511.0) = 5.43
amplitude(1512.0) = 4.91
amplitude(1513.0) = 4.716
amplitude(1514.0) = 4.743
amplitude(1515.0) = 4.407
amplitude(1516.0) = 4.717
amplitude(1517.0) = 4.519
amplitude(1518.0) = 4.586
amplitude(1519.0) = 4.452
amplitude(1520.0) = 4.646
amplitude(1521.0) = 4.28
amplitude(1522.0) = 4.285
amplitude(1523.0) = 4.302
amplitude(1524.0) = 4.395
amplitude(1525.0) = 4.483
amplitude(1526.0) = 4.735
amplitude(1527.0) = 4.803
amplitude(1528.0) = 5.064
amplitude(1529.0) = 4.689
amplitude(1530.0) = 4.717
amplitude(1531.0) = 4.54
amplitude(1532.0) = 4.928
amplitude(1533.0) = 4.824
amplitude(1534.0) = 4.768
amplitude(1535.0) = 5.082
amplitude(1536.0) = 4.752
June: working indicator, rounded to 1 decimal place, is 1.3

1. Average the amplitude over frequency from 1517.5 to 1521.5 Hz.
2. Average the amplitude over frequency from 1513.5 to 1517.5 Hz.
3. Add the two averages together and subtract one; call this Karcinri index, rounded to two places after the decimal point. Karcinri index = 8.09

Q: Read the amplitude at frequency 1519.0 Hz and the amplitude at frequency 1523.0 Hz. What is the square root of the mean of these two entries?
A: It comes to 2.09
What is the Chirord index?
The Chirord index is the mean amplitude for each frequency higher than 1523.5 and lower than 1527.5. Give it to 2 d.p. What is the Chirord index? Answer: 4.60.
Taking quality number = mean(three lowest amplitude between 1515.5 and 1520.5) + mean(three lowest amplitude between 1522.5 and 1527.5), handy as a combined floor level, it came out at 8.9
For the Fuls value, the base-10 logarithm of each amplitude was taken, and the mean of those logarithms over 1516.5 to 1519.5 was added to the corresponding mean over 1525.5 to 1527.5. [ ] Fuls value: 1.33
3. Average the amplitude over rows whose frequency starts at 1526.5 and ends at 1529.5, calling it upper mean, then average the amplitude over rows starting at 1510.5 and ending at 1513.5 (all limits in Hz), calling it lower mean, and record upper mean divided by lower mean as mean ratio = 0.97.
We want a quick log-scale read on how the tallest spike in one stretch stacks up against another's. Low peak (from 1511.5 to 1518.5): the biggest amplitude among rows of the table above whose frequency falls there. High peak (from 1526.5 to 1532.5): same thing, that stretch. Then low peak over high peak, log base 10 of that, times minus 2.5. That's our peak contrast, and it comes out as 0.034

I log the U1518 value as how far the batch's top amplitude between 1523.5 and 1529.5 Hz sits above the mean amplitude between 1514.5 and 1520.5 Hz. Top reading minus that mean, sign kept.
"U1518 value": 0.51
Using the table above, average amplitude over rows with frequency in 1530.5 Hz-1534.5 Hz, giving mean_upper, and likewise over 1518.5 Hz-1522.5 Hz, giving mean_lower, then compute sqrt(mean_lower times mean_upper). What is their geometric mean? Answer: 4.59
